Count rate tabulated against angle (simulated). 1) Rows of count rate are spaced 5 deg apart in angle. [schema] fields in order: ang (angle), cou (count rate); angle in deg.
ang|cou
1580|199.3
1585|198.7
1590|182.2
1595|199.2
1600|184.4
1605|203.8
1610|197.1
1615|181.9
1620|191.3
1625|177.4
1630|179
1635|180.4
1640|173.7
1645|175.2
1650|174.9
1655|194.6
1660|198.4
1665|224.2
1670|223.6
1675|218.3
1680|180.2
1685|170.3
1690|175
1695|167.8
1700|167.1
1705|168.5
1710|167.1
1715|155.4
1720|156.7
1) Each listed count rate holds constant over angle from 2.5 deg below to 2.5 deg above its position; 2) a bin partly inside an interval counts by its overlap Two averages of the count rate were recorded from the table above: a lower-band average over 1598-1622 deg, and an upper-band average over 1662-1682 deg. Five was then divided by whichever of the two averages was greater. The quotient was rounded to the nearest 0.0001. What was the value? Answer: 0.0236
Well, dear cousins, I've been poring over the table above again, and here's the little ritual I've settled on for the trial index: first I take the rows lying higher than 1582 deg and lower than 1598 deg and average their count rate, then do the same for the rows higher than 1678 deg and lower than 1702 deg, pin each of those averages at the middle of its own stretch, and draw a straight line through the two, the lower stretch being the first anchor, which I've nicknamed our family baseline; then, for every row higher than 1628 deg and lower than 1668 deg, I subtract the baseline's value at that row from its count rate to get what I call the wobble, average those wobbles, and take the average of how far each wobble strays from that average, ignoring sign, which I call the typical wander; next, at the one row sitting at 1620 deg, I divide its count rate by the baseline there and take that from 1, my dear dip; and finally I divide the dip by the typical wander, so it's -0.0015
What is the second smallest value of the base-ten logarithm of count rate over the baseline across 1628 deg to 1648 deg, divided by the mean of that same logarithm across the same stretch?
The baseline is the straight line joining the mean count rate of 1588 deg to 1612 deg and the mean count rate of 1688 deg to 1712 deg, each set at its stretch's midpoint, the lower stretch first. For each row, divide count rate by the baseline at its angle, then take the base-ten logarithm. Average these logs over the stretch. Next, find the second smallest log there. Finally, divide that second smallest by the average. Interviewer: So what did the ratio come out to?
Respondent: 1.0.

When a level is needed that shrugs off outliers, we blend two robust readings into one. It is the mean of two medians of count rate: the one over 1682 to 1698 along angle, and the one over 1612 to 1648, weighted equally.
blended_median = 175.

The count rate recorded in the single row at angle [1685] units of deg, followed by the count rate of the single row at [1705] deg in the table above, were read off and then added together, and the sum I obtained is 339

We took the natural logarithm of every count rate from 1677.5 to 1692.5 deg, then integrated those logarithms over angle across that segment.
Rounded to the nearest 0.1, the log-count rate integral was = 77.5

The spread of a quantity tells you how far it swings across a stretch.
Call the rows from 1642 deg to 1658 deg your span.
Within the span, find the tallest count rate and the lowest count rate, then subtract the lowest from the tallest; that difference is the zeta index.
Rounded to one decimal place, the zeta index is 19.7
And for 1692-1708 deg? 1.4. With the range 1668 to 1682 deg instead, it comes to 43.4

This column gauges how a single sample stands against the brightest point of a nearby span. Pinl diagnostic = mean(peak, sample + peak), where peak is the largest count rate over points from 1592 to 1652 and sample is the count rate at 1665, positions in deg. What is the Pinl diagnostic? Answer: 316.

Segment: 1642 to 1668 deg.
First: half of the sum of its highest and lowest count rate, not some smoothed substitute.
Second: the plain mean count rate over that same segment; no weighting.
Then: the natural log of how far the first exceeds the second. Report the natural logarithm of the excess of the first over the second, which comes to 1.8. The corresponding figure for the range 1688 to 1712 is 0.7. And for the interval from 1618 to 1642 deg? 0.8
